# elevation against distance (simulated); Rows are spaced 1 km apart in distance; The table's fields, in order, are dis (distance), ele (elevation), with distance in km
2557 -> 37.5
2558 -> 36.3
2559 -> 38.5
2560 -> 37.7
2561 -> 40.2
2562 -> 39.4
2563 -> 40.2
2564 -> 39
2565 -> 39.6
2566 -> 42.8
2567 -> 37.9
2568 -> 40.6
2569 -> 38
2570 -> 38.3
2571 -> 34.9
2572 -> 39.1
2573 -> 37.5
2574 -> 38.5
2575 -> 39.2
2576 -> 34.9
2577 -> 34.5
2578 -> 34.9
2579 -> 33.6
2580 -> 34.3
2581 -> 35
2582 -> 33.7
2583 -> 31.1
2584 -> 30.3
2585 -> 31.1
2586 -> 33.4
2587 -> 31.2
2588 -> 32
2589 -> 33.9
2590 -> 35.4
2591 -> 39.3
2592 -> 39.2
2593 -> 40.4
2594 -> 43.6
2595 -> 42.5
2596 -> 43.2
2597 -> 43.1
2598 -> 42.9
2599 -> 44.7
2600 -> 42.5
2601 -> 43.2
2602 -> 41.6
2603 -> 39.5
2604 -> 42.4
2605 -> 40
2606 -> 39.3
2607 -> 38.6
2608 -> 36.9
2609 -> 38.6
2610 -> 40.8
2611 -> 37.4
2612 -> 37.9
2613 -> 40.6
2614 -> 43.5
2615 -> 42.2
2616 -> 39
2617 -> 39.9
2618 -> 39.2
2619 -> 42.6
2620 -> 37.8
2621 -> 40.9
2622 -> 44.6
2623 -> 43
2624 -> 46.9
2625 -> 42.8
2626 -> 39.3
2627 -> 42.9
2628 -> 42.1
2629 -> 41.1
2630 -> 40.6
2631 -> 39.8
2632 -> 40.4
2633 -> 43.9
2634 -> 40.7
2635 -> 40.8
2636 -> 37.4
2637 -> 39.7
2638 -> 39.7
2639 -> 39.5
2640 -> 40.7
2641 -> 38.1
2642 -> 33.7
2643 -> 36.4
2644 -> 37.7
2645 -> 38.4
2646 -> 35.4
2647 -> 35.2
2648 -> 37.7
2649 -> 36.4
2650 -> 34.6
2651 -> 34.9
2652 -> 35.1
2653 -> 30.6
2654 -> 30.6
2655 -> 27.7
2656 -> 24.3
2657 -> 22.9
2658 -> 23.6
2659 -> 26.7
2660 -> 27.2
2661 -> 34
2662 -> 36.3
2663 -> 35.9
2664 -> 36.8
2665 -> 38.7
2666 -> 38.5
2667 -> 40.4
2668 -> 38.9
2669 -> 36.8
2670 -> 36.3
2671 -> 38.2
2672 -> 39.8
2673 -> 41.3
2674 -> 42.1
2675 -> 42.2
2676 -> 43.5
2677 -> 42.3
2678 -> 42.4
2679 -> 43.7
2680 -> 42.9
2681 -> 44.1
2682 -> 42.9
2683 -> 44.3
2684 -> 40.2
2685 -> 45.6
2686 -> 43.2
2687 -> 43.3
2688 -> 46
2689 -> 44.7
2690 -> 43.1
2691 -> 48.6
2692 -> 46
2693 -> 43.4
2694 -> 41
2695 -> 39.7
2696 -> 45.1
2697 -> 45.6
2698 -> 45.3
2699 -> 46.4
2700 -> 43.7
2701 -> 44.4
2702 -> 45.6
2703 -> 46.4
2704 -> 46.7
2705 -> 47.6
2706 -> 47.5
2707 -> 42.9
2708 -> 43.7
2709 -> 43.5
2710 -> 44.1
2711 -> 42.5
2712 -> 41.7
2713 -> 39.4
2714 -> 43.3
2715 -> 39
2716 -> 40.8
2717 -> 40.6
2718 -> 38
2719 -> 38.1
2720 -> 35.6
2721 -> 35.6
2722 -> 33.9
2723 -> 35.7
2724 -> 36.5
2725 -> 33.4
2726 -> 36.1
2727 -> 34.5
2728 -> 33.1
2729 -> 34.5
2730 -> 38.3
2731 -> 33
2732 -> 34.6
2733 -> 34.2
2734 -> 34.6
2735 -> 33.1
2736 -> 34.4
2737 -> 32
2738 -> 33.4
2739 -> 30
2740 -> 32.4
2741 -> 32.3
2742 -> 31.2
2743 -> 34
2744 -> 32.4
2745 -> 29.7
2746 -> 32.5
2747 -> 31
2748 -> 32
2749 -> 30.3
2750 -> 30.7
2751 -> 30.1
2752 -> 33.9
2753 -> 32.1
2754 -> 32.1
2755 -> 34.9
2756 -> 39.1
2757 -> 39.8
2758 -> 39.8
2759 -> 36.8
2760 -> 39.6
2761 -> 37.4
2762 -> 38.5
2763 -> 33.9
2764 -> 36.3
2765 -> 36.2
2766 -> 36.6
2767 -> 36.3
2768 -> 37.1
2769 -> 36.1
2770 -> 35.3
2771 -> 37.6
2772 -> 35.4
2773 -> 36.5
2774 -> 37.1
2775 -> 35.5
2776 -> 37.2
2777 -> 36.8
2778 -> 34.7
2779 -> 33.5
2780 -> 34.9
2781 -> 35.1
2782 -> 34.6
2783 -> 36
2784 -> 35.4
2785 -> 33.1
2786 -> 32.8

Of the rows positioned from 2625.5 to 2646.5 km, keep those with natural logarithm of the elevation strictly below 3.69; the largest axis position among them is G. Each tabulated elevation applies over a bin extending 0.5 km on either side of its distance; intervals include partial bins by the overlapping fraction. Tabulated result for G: 2646 km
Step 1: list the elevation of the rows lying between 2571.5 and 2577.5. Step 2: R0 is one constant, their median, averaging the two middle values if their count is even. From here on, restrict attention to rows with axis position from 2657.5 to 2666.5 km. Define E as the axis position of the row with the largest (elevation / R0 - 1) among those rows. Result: 2665 km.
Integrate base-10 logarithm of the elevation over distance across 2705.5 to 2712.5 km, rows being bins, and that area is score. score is 11.5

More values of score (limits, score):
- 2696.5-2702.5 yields 9.9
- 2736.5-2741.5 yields 7.5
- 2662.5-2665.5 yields 4.7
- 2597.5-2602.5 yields 8.2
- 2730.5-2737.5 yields 10.7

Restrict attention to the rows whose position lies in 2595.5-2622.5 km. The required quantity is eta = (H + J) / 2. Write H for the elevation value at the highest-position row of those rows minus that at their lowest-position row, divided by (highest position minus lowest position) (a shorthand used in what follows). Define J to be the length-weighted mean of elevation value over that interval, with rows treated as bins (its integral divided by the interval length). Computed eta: 20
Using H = 0.05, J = 40.8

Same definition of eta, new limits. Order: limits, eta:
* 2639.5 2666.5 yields 17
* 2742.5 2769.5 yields 17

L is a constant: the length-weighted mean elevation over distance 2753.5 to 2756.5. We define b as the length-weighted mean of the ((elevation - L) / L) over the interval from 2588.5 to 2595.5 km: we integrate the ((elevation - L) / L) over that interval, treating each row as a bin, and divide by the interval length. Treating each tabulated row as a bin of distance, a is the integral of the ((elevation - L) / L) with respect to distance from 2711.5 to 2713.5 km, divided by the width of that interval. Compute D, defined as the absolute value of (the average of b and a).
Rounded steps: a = 0.147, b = 0.11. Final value 0.127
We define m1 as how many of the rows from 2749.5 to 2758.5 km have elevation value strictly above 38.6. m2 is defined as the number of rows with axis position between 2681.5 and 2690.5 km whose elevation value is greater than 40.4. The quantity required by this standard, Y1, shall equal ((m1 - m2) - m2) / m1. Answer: -4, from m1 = 3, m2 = 8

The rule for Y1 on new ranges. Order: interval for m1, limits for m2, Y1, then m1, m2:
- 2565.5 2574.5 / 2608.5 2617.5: -2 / 3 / 4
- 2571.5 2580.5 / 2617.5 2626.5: -5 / 2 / 6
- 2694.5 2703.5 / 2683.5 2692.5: -1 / 9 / 8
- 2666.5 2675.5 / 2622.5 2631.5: -1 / 6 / 7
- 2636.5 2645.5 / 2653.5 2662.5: 1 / 4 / 0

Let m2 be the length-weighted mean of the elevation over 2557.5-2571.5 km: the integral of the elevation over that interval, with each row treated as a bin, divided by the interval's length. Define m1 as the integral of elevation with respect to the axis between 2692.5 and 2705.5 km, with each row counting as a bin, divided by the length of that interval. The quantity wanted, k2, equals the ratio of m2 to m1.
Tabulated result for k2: 0.87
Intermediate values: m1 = 44.7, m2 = 39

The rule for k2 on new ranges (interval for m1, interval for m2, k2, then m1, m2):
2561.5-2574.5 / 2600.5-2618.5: 1.03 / 38.9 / 40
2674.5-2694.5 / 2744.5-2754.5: 0.72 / 43.7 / 31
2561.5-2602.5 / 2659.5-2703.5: 1.10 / 37.8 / 42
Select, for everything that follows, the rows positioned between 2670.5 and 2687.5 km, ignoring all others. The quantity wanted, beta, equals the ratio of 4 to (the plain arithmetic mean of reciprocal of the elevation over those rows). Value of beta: 170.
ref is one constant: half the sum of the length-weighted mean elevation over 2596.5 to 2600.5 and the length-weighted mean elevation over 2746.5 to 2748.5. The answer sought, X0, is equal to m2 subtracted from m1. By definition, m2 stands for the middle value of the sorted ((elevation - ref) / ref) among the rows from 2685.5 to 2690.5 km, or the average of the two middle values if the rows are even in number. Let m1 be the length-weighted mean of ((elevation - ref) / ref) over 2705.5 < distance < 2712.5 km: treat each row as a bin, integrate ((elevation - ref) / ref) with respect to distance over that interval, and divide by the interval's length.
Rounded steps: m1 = 0.17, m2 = 0.16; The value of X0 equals 0.01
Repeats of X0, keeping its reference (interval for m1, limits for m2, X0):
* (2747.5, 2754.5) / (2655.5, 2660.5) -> 0.20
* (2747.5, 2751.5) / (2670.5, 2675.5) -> -0.28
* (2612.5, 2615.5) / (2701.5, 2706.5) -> -0.12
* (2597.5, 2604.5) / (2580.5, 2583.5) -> 0.23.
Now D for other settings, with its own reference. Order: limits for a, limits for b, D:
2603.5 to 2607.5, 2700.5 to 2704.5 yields 0.214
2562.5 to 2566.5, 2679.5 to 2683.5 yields 0.187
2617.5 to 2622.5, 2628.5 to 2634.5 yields 0.161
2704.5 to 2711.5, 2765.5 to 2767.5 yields 0.145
